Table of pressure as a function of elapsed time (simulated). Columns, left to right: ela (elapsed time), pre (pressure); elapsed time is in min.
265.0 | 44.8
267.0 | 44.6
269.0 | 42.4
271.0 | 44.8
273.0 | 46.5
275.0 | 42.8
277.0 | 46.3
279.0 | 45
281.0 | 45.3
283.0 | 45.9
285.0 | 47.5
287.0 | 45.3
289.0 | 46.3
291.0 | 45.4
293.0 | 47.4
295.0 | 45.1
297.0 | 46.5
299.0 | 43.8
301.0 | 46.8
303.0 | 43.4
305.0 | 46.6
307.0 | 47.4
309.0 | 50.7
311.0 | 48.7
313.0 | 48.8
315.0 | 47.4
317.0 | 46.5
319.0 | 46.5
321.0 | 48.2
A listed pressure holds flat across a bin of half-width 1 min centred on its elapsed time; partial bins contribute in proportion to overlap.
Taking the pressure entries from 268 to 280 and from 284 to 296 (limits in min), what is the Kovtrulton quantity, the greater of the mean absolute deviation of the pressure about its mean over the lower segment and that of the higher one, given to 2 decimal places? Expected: 1.36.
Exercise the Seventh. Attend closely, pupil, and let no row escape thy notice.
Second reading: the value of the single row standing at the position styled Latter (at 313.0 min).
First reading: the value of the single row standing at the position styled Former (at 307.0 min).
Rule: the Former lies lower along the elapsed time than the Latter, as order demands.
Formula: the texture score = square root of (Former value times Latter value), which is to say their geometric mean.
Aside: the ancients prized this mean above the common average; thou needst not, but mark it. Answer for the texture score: 48.1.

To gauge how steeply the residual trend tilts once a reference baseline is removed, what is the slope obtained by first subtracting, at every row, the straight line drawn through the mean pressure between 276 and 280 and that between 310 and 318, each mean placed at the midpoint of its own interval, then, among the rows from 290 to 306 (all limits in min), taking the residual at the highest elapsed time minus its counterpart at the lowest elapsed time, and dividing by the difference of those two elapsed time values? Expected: 0.02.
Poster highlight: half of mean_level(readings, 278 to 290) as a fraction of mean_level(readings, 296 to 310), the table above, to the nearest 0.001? 0.494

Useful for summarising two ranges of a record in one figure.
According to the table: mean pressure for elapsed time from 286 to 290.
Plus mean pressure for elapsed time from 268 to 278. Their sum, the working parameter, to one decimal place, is 90.4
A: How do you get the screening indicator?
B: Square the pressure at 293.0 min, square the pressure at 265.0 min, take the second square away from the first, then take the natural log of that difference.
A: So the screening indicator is 5.48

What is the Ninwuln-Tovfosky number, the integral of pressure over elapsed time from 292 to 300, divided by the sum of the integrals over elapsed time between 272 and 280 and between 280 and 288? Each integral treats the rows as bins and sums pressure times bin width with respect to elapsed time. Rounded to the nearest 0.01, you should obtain 0.50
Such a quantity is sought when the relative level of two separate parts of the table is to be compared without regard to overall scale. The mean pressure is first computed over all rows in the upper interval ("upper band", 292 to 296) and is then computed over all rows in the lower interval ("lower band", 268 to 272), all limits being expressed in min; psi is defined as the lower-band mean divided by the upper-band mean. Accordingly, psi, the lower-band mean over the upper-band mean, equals 0.94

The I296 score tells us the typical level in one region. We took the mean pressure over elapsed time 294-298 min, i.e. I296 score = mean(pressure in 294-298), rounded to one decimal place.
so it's 45.8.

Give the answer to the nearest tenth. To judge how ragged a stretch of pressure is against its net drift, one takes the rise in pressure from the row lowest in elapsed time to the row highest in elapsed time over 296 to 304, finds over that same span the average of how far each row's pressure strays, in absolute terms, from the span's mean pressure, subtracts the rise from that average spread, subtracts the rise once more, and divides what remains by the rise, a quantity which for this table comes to -2.5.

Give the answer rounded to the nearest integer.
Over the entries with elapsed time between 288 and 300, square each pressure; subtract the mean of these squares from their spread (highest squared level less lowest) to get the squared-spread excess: -1766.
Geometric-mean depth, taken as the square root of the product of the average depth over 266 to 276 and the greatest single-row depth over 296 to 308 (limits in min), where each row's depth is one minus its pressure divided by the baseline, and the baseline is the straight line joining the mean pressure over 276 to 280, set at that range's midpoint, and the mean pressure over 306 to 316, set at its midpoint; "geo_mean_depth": 0.041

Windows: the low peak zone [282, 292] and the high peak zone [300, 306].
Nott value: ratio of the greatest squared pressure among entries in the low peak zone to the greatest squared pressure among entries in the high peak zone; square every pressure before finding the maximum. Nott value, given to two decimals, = 1.03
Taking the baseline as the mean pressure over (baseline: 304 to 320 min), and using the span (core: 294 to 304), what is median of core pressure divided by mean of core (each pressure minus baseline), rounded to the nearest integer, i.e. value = -17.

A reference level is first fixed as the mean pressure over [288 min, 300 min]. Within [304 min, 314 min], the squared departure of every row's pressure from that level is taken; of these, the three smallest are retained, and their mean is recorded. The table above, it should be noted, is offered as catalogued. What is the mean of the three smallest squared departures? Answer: 4.0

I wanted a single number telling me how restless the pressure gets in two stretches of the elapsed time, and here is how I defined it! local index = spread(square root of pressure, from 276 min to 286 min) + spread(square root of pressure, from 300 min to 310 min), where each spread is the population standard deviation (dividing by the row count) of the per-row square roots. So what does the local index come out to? 0.23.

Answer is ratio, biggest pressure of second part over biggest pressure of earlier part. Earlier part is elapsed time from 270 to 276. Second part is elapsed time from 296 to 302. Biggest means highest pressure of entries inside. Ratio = 1.01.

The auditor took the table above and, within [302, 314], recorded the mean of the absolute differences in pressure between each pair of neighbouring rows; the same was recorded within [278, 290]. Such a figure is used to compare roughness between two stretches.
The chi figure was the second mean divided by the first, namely 0.61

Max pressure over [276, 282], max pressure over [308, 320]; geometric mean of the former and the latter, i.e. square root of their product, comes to 48.5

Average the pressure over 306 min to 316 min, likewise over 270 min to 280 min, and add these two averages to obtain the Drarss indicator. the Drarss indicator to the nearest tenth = 93.7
